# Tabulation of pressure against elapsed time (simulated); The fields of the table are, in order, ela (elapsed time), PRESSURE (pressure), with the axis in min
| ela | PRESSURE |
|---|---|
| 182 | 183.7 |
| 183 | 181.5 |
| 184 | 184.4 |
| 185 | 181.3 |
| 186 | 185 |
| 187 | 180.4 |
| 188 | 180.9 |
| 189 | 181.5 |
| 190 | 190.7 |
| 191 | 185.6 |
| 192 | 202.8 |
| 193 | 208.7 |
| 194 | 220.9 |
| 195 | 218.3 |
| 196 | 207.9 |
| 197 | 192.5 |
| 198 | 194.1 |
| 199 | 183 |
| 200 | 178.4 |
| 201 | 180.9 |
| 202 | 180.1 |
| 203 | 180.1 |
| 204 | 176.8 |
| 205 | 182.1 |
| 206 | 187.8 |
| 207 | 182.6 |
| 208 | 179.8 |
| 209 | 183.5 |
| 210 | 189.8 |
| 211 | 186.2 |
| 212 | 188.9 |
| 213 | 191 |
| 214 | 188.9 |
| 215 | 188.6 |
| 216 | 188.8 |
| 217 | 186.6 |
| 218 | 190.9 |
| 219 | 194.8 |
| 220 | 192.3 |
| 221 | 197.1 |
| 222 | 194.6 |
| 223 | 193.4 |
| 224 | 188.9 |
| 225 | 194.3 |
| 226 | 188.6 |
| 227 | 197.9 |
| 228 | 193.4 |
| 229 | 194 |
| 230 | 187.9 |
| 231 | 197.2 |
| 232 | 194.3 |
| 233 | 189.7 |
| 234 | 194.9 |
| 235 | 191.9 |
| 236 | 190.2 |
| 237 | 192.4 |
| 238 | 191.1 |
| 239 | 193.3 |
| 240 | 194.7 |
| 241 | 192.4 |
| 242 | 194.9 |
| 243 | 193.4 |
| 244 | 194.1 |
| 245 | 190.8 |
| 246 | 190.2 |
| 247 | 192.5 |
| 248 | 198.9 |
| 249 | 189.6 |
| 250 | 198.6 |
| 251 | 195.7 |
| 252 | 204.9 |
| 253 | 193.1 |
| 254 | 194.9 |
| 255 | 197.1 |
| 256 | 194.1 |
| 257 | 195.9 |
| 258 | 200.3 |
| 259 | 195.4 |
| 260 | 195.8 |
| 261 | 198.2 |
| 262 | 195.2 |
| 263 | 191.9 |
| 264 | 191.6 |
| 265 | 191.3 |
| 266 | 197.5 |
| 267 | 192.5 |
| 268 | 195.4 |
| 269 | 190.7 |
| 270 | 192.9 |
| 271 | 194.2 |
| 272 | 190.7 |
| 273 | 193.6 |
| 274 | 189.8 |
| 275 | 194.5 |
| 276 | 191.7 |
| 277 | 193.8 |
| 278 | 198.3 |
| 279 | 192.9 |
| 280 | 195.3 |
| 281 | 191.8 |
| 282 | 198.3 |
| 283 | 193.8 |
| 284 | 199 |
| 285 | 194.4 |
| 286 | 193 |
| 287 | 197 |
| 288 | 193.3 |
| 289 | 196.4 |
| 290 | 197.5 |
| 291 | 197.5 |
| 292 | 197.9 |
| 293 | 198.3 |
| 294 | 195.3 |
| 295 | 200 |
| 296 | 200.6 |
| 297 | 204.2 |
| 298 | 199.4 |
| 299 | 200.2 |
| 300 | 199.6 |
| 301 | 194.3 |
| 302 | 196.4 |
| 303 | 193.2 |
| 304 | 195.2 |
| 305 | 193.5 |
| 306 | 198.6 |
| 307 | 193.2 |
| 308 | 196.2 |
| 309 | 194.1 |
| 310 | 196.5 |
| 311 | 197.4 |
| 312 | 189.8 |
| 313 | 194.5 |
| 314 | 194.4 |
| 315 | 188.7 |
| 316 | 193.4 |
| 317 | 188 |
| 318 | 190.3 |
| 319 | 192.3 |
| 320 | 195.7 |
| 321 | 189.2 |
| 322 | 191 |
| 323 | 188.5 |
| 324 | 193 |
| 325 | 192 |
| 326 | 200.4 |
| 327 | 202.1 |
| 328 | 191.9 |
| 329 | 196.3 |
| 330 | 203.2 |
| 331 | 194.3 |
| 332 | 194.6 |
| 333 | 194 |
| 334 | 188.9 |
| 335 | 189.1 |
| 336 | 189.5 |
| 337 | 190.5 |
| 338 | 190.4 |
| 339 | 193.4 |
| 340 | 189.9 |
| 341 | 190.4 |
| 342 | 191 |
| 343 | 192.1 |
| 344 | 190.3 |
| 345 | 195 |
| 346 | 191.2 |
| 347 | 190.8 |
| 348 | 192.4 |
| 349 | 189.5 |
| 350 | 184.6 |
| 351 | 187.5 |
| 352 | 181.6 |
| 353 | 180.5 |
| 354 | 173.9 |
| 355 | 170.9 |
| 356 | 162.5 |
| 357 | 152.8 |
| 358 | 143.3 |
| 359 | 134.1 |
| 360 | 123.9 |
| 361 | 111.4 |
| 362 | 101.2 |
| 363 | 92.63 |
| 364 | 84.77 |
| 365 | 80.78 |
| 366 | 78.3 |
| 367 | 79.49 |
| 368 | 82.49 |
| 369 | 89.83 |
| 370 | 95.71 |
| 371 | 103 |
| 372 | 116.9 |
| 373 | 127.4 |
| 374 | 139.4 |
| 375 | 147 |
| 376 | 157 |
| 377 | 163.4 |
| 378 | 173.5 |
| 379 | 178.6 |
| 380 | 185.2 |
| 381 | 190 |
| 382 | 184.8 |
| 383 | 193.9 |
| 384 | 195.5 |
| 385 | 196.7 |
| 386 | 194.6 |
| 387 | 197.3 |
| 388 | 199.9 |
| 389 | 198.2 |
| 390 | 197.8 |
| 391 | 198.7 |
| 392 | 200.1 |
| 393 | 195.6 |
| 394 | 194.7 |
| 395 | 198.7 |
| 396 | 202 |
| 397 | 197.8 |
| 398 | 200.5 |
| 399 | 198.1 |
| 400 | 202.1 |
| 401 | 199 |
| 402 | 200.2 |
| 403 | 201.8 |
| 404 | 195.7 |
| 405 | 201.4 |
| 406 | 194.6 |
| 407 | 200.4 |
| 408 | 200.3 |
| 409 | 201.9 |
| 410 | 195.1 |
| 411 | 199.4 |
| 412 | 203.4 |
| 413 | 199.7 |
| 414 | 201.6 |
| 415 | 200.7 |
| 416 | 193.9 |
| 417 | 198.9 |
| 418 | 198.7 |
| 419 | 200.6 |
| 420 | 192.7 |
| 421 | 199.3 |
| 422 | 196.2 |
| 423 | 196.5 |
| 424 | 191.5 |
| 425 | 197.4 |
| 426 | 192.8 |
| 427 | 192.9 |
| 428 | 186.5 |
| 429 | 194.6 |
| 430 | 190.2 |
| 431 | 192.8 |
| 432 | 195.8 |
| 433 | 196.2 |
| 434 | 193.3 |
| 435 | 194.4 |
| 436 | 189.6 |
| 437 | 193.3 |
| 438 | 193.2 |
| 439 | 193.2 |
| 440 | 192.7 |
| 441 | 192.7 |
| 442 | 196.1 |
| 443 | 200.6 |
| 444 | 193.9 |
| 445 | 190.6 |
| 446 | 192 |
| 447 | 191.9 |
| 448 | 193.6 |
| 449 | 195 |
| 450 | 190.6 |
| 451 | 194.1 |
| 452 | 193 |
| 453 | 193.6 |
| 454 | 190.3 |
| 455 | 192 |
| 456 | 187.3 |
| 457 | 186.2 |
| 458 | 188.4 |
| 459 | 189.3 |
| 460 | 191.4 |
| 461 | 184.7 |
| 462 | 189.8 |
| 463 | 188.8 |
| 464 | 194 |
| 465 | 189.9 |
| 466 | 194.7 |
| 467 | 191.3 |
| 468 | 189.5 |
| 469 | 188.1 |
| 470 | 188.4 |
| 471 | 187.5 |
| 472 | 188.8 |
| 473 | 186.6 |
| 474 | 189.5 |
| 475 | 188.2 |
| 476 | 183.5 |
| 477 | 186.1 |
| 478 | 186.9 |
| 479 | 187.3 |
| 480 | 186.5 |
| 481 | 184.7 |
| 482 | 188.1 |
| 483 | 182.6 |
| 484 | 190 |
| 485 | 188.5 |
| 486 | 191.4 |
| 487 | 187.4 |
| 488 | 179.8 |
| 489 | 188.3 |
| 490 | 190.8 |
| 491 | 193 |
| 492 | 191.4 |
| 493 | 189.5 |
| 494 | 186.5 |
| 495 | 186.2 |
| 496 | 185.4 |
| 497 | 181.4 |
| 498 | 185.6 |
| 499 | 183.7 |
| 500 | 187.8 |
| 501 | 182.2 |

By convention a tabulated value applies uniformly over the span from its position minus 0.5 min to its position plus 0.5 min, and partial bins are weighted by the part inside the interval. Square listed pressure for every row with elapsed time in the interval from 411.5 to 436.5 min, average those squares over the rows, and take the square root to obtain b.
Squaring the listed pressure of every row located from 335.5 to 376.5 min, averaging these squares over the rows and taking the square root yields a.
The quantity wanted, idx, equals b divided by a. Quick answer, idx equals 1.25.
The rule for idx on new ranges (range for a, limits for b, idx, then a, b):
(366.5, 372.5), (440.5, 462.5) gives 2.01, 95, 192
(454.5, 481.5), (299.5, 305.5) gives 1.04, 189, 195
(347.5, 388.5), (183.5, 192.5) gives 1.20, 155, 186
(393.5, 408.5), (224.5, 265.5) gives 0.97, 199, 194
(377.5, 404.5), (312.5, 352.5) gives 0.98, 195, 192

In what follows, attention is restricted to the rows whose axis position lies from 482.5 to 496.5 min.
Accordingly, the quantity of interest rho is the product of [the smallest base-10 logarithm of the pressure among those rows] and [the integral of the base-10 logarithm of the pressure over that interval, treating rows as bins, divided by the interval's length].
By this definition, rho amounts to 5.13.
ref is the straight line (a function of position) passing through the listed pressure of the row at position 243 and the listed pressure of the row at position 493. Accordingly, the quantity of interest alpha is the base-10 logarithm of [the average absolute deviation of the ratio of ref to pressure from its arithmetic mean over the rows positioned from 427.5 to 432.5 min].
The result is -1.82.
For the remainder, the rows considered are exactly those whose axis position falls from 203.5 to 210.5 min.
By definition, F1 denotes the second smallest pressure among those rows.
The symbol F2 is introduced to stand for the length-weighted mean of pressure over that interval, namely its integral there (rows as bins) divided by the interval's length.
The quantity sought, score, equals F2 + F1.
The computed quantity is 363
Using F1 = 179.8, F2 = 183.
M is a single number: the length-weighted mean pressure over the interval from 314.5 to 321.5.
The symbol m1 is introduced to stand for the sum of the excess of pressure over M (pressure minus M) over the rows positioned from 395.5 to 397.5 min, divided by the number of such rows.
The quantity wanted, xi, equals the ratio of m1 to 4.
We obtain 2.20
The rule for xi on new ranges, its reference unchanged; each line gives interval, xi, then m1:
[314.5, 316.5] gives -0.01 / 0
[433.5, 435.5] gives 0.69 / 3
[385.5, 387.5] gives 1.22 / 5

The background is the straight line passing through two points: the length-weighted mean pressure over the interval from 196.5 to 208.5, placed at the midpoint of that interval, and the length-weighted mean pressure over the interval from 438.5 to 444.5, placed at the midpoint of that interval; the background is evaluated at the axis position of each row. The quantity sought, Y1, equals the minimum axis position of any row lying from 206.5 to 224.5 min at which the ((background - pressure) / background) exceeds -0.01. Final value 207 min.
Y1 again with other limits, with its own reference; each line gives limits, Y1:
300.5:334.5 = 312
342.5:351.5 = 344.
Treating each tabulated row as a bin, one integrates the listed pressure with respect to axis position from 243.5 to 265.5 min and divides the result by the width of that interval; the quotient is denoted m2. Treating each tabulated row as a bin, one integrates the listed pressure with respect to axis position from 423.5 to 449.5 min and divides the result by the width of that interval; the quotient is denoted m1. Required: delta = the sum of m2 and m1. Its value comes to 388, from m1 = 193.3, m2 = 195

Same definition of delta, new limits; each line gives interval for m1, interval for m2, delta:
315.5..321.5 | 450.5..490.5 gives 380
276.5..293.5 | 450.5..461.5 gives 386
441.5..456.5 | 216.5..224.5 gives 385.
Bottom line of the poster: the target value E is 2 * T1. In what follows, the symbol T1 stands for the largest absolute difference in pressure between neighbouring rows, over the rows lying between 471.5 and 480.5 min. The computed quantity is 9.4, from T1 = 4.7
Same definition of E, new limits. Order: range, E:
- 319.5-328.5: 20.4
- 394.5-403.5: 8.4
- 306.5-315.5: 15.2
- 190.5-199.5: 34.4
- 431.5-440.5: 9.6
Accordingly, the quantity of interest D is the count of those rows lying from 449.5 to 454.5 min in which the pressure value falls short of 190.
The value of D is 0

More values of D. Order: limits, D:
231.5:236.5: 1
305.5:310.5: 0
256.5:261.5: 0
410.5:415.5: 0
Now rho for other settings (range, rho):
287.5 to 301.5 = 5.25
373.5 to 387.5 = 4.82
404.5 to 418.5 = 5.26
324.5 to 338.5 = 5.21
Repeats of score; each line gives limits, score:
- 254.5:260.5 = 392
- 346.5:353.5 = 368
